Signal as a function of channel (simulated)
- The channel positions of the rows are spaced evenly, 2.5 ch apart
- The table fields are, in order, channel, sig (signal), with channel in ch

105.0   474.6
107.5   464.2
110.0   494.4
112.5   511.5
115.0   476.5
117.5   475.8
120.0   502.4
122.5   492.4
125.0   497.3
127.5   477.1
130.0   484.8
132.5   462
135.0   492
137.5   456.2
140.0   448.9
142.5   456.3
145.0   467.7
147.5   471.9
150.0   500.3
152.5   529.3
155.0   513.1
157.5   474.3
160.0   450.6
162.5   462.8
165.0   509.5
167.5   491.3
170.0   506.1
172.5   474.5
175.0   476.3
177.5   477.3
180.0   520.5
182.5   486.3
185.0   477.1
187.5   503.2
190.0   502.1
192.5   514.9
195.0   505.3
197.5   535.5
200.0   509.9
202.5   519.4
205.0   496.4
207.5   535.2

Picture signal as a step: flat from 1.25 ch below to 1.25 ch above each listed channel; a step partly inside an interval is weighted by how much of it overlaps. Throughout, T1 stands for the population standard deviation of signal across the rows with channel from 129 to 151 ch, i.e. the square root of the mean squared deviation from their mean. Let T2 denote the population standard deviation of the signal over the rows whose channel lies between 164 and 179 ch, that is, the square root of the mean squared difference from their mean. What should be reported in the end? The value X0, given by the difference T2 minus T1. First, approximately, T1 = 17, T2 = 14.3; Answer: -2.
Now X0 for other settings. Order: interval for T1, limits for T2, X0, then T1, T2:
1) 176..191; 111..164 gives 6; 16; 21.7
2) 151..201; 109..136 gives -9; 22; 13.5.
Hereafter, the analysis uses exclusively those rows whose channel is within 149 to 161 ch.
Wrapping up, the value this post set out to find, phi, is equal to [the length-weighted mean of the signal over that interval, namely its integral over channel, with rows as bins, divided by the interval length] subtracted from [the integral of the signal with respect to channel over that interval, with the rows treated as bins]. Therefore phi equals 5437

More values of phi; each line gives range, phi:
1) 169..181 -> 5390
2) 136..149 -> 5539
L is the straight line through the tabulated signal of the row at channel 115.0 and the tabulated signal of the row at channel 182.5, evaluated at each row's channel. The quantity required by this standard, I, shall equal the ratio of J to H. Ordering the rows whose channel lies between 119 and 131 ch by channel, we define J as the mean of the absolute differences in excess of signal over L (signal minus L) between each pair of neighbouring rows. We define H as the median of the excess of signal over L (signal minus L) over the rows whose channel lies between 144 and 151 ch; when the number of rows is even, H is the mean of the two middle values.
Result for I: -1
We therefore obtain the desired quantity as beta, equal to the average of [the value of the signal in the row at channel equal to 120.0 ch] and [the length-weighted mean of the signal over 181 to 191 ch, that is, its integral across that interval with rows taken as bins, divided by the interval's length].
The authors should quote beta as 498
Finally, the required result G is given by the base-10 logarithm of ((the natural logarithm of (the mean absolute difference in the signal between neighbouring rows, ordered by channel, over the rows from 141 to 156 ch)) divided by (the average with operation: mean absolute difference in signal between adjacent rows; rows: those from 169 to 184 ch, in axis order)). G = -0.89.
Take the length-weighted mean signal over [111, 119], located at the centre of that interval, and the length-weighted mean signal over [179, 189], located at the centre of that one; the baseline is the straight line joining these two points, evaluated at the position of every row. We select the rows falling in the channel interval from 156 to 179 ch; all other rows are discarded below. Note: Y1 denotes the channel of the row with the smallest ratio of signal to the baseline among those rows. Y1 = 160.0 ch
